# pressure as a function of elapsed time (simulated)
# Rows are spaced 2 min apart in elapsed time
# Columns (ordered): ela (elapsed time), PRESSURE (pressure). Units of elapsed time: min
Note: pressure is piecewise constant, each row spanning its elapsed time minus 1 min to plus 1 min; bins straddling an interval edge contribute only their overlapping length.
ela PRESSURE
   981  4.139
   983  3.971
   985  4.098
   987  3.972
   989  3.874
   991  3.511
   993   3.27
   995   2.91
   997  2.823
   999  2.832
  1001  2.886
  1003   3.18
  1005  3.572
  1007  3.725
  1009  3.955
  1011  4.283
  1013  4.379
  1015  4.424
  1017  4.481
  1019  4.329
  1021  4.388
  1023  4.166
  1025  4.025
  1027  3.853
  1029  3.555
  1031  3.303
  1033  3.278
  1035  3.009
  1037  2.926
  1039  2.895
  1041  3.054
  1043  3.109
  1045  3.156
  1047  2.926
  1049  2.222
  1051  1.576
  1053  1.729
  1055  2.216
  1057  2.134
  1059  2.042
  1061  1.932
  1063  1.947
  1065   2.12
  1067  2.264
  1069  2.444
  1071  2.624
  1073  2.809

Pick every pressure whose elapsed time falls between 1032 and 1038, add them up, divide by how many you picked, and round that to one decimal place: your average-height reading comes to 3.1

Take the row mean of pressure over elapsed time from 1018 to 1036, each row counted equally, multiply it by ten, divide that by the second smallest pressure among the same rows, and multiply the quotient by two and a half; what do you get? 29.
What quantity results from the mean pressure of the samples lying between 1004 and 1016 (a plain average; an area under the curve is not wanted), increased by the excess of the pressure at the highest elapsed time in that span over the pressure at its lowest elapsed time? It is 4.9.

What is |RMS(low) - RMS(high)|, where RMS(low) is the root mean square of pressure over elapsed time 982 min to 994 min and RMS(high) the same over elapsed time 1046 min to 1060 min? 1.6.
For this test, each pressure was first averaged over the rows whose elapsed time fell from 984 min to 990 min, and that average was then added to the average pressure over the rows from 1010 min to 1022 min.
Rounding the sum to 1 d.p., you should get 8.4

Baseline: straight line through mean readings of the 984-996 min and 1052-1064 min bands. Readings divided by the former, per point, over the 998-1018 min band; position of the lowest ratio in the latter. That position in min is 999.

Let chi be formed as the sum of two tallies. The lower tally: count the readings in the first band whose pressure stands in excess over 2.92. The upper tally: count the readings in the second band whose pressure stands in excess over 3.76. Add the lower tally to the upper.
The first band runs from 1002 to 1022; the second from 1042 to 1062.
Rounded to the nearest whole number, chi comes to 10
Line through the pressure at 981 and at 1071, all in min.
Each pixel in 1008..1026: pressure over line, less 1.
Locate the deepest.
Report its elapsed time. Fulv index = 1009 min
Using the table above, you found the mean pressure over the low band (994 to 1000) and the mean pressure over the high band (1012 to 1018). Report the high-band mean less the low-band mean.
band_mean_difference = 1.6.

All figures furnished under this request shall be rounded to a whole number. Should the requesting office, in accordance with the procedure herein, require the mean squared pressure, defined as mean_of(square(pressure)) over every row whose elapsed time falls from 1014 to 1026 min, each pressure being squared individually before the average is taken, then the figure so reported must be 19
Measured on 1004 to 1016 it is 17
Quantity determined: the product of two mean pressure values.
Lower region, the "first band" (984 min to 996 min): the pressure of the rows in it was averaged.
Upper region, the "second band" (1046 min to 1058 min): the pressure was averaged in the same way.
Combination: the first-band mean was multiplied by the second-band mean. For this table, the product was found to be 7.7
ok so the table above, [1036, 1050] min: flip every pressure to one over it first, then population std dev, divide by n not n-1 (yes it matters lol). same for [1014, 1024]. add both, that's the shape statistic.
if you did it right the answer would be 0.048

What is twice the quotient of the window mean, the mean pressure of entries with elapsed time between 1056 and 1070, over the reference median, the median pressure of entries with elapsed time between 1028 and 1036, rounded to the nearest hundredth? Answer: 1.29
